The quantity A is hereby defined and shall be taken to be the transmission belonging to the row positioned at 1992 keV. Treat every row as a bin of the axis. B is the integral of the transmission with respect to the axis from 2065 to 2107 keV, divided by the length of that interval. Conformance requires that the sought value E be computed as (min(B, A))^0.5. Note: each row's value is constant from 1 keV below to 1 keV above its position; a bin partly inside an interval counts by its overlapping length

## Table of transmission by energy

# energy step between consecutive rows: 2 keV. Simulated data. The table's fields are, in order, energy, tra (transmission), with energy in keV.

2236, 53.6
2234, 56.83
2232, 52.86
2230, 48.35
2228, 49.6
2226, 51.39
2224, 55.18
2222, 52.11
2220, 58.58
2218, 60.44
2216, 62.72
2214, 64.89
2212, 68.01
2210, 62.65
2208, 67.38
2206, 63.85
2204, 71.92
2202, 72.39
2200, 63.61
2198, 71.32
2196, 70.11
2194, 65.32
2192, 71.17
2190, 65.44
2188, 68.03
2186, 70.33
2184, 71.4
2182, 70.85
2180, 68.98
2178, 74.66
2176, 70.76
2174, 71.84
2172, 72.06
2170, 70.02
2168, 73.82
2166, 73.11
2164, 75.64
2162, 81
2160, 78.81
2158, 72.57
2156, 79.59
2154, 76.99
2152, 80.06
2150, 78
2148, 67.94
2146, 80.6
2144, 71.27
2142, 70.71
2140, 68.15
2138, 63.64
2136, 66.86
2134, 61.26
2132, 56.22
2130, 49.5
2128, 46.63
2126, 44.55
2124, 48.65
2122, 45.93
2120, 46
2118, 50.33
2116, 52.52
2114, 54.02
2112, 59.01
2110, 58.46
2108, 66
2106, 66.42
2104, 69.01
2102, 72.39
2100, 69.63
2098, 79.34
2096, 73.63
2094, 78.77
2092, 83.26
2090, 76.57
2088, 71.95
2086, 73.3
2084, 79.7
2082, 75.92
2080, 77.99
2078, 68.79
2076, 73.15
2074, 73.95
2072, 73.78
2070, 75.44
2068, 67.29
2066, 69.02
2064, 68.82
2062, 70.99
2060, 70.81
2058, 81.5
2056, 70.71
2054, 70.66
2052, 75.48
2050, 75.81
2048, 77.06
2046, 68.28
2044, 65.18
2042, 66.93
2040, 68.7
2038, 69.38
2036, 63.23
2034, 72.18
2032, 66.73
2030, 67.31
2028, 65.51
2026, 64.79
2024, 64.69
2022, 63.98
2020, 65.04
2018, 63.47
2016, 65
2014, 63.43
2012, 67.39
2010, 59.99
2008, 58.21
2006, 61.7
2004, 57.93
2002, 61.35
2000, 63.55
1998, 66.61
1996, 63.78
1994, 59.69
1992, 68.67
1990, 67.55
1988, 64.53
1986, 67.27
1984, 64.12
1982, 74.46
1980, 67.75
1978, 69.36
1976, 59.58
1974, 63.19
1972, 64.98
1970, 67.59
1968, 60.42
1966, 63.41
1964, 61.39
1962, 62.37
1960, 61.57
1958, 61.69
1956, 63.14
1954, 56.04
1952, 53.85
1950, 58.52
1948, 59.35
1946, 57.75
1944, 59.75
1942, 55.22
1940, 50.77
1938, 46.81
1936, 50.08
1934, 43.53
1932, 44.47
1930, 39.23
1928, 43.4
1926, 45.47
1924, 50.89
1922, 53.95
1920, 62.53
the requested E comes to 8.29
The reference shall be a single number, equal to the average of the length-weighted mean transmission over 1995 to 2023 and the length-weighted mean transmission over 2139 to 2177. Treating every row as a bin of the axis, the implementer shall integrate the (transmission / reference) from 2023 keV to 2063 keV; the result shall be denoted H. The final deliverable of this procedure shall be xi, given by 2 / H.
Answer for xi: 0.0492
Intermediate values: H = 40.7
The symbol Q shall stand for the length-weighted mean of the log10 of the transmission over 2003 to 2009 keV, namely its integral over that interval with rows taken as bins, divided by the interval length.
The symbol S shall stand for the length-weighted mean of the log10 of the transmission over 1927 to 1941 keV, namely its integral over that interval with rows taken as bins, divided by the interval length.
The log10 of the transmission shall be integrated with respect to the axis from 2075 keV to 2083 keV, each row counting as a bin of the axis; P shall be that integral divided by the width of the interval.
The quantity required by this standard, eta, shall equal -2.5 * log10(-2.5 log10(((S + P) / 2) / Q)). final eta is 5.5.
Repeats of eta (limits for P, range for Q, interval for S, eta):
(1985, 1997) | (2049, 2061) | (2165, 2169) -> 4.4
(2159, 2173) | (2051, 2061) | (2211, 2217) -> 4.7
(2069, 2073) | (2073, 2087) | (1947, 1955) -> 3.6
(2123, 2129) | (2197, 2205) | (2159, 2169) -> 3.5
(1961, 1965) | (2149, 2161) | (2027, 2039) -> 3.3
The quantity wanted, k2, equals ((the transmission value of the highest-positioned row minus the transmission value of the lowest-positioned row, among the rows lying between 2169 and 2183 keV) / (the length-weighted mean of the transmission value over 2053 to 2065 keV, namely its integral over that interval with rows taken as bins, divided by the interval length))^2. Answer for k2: 0.000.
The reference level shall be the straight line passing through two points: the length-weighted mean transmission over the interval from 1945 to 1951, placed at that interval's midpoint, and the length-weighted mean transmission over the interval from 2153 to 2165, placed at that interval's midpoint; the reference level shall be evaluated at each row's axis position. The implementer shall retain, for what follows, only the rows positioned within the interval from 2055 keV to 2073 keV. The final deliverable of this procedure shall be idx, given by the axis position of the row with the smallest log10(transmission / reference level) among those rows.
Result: 2068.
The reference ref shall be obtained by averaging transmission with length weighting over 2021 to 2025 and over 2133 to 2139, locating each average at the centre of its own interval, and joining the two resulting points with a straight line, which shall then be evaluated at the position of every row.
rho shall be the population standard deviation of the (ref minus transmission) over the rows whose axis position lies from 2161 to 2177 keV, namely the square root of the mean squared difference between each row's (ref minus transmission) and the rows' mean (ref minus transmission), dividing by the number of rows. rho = 3.3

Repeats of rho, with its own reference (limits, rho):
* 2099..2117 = 6.8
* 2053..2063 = 4.3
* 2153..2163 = 2.9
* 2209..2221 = 3.0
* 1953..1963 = 2.5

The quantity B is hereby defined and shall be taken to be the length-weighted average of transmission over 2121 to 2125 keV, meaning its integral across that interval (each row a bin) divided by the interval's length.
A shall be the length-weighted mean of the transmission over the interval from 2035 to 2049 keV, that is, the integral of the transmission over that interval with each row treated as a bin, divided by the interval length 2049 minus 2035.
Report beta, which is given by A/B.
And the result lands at 1.45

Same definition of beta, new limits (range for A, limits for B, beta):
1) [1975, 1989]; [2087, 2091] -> 0.90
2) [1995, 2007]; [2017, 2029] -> 0.97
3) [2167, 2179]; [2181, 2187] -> 1.02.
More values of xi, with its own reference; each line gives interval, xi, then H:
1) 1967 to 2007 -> 0.0531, 37.7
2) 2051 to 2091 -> 0.0468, 42.7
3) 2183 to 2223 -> 0.0520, 38.5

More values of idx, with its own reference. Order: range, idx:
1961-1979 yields 1976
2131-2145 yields 2132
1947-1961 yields 1952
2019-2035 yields 2022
